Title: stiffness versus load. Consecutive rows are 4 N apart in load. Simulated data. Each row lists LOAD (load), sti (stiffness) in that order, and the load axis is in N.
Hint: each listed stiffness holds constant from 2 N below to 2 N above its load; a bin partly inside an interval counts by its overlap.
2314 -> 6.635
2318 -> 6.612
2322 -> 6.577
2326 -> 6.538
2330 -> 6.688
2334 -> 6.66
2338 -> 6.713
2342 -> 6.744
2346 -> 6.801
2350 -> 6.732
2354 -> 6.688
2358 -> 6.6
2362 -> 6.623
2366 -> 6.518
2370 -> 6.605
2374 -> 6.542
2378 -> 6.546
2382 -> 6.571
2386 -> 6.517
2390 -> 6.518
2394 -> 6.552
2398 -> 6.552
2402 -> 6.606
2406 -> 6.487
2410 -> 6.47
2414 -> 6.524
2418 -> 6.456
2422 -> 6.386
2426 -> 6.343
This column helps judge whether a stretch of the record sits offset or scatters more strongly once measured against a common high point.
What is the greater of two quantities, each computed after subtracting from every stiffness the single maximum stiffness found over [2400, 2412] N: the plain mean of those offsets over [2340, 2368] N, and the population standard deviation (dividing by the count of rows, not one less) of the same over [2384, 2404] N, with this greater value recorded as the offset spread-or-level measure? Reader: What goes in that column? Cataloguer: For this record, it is 0.066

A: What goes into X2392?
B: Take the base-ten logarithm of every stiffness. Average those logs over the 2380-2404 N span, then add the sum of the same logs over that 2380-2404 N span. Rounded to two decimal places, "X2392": 5.71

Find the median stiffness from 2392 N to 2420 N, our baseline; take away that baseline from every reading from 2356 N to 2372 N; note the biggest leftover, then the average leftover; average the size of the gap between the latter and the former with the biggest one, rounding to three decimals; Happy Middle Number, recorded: 0.068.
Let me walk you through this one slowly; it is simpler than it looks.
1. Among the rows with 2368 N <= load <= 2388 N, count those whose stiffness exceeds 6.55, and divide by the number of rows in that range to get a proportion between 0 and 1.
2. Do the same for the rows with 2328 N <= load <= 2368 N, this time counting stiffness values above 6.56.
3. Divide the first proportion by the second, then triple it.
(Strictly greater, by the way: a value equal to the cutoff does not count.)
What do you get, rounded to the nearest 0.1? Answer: 1.3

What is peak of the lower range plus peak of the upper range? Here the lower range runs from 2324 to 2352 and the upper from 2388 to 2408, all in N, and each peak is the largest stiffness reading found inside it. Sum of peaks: 13.4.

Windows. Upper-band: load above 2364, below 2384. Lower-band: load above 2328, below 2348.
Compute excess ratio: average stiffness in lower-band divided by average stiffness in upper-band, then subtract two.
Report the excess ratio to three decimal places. -0.975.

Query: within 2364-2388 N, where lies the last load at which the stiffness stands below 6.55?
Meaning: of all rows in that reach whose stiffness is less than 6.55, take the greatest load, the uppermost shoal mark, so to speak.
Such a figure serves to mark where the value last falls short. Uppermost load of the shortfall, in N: 2386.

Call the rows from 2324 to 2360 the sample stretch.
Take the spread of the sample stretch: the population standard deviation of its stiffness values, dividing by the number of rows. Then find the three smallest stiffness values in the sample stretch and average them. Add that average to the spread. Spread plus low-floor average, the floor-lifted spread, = 6.67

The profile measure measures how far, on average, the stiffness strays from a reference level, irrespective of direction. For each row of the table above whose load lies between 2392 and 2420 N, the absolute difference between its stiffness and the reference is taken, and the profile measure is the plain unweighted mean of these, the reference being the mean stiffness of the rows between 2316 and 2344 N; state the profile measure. 0.13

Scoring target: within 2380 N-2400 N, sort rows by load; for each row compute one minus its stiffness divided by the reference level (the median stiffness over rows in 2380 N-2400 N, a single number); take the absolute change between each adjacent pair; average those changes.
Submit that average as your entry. 0.0034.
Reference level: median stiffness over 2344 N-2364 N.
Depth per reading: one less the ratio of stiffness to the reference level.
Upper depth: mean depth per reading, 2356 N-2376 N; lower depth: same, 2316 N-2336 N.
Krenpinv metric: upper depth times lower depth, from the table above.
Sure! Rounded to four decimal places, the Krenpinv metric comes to 0.0002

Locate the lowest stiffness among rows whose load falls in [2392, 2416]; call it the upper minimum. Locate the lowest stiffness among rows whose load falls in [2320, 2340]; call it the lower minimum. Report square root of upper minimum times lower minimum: 6.50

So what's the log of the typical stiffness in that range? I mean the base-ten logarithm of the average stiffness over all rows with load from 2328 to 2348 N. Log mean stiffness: 0.827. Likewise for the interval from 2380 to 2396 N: 0.816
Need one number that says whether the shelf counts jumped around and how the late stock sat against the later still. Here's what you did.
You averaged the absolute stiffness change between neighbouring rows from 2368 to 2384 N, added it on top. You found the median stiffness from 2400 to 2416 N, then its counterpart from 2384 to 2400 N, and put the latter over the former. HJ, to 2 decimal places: 1.04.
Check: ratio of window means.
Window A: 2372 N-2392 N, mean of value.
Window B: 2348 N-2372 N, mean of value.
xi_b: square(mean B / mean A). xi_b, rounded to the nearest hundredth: 1.03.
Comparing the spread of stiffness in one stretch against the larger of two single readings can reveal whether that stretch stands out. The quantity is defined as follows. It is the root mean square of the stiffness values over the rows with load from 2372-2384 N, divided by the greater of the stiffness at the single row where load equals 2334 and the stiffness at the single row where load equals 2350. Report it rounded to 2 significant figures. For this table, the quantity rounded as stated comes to 0.97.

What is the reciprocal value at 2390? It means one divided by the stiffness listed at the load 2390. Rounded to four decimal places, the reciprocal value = 0.1534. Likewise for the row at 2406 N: 0.1542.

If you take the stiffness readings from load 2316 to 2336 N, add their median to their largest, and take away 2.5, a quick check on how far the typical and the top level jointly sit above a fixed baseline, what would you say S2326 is 10.8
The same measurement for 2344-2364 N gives 11.0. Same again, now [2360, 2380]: 10.7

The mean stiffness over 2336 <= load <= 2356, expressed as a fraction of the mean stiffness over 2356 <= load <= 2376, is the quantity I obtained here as 1.02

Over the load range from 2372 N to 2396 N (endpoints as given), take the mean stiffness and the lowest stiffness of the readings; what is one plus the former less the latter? 1.02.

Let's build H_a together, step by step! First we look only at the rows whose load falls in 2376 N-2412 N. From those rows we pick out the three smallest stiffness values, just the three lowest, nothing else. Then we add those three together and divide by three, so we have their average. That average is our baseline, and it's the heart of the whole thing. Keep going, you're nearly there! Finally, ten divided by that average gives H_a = 1.54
